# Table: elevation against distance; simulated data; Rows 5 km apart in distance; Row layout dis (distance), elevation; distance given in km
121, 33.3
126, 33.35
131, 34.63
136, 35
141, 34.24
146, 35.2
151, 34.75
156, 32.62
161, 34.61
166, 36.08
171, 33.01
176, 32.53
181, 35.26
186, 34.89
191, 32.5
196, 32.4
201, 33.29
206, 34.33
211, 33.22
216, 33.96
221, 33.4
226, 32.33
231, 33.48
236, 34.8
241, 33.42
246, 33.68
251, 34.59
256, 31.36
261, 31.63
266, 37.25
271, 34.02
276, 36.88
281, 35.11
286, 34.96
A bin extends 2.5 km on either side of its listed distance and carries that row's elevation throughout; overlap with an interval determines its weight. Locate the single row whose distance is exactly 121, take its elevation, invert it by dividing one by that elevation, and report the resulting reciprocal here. 0.0300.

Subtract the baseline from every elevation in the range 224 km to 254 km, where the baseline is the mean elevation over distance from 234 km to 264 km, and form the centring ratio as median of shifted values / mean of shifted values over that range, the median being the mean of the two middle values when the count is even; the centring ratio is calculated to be 0.71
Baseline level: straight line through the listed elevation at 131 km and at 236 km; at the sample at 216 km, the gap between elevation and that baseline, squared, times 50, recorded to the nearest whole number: 33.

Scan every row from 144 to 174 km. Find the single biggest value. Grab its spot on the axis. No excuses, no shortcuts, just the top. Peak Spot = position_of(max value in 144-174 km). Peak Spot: 166 km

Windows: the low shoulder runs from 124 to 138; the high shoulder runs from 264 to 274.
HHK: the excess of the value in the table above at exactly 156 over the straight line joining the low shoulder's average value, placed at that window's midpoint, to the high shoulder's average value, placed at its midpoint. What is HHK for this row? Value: -1.9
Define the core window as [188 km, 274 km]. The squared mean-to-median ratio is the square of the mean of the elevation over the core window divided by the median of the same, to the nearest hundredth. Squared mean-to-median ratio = 1.01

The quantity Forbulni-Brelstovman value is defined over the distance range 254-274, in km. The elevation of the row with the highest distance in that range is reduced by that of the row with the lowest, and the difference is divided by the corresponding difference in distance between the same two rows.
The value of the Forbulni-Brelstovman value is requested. 0.18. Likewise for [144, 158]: -0.26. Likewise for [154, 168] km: 0.35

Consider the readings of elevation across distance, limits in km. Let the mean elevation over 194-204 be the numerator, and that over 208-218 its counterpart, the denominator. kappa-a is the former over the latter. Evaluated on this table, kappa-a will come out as 0.98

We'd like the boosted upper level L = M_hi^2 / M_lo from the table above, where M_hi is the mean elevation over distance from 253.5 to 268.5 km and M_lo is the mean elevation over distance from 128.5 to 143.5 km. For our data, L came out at 32.2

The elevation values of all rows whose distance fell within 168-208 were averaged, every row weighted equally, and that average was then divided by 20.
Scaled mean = 1.68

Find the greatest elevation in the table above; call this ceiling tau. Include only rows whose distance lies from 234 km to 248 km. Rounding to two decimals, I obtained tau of 34.80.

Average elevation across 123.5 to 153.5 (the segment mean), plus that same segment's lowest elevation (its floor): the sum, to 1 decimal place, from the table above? 67.9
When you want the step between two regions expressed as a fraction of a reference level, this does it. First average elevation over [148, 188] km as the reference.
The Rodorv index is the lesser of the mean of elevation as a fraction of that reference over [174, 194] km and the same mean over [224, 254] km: 0.985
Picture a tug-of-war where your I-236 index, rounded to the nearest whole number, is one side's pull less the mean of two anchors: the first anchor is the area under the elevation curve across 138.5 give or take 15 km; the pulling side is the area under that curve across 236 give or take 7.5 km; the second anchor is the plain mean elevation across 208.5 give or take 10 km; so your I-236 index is -26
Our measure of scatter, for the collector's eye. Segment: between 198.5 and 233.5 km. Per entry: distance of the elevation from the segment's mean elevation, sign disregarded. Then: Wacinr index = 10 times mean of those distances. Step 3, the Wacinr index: 4.2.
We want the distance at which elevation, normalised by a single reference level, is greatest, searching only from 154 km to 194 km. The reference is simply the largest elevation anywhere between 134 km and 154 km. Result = 166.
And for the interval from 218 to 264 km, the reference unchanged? 236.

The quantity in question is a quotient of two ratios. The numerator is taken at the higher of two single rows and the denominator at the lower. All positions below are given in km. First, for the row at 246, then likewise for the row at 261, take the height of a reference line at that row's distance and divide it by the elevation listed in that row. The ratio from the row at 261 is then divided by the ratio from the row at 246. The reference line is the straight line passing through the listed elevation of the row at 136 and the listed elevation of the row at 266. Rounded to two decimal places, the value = 1.07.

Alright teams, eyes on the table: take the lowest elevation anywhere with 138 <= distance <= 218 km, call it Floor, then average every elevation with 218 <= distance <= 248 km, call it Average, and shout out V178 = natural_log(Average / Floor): 0.034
